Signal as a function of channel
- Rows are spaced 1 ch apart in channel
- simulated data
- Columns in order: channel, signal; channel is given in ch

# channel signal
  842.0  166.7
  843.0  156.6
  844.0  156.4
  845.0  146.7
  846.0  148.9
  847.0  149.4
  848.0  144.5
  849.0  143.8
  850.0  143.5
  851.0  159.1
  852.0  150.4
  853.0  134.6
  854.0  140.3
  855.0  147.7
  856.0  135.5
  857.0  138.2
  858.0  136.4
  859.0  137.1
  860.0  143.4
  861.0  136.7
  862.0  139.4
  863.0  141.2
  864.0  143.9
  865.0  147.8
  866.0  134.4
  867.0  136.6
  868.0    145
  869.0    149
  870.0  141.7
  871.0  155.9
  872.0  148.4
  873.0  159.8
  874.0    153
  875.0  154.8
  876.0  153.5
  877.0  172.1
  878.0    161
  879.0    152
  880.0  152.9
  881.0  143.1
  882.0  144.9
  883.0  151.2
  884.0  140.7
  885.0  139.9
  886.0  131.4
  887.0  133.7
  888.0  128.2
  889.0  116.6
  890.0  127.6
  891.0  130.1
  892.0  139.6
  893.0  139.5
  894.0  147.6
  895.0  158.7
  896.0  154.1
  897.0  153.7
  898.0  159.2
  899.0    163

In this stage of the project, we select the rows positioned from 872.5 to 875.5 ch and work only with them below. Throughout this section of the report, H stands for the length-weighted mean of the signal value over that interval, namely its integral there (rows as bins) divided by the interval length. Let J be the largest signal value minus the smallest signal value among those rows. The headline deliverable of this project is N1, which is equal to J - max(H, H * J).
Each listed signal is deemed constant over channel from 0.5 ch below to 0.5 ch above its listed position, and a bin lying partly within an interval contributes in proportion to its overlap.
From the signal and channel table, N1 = -1053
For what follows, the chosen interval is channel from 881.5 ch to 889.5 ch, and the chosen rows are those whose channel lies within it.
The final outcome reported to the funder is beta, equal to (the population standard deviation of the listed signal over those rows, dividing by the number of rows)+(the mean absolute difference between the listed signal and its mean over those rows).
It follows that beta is 18.4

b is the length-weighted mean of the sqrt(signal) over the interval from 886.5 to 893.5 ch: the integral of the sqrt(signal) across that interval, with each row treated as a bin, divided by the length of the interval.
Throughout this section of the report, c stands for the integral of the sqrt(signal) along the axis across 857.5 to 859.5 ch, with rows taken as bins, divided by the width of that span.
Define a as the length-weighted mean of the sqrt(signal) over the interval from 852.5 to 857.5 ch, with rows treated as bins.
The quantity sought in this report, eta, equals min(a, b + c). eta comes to 11.8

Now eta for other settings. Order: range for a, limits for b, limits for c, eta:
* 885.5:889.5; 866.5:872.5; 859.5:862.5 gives 11.3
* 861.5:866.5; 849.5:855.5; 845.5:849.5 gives 11.9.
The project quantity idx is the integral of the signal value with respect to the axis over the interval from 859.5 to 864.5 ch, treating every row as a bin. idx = 705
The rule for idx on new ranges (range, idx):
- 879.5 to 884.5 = 733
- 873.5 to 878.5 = 794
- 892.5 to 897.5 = 754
